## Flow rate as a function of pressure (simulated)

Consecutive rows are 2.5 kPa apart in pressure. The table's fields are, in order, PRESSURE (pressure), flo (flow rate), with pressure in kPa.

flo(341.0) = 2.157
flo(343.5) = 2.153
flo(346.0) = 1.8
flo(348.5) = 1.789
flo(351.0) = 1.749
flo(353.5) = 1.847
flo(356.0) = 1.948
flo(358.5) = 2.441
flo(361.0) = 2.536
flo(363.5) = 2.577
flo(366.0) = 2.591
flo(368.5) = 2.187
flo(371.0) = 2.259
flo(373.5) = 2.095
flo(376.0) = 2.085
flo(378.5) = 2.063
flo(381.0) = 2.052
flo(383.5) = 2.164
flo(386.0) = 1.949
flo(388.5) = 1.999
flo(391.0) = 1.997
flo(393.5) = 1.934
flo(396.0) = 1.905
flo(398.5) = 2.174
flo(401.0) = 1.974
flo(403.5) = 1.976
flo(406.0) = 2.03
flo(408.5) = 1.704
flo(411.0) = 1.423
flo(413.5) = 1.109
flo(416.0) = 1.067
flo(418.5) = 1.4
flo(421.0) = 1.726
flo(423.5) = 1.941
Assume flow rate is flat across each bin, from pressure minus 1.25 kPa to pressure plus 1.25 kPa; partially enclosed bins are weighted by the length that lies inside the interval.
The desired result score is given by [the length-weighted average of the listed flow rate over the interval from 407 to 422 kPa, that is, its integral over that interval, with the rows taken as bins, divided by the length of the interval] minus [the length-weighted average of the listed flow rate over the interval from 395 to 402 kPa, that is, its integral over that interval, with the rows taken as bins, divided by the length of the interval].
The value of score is -0.61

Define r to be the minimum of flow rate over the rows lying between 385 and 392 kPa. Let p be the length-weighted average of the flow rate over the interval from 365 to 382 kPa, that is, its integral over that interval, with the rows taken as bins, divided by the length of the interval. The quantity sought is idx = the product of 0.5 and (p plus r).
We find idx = 2.1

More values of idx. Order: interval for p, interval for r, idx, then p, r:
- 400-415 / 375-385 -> 1.9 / 1.69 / 2.052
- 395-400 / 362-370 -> 2.1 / 2.04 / 2.187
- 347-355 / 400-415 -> 1.5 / 1.80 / 1.109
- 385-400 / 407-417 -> 1.5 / 1.99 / 1.067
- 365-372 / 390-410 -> 2.0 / 2.34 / 1.704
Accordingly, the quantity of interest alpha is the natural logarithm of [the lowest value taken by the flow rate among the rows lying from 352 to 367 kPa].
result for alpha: 0.61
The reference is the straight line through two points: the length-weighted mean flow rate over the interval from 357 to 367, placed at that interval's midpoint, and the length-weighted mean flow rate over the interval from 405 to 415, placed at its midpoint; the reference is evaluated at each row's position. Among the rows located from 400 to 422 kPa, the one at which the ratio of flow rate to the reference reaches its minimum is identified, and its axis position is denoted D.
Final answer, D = 416.0 kPa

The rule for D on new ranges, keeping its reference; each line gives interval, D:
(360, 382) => 368.5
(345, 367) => 346.0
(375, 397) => 376.0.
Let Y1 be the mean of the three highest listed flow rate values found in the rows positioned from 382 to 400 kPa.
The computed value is 2.11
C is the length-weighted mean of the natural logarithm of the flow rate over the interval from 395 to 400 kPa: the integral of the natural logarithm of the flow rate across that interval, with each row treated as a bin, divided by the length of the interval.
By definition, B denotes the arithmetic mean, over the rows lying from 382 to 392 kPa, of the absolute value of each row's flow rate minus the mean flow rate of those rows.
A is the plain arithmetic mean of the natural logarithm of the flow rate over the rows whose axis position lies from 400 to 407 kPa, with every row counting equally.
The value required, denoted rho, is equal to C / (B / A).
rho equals 7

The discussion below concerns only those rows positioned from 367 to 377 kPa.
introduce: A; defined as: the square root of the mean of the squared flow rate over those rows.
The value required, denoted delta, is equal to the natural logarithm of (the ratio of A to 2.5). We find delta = -0.15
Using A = 2.16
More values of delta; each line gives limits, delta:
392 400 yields -0.22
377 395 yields -0.21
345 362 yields -0.20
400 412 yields -0.31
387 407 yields -0.22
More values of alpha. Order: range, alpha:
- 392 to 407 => 0.64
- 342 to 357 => 0.56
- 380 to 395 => 0.66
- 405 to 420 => 0.06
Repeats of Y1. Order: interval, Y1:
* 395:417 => 2.06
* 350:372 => 2.57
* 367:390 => 2.20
